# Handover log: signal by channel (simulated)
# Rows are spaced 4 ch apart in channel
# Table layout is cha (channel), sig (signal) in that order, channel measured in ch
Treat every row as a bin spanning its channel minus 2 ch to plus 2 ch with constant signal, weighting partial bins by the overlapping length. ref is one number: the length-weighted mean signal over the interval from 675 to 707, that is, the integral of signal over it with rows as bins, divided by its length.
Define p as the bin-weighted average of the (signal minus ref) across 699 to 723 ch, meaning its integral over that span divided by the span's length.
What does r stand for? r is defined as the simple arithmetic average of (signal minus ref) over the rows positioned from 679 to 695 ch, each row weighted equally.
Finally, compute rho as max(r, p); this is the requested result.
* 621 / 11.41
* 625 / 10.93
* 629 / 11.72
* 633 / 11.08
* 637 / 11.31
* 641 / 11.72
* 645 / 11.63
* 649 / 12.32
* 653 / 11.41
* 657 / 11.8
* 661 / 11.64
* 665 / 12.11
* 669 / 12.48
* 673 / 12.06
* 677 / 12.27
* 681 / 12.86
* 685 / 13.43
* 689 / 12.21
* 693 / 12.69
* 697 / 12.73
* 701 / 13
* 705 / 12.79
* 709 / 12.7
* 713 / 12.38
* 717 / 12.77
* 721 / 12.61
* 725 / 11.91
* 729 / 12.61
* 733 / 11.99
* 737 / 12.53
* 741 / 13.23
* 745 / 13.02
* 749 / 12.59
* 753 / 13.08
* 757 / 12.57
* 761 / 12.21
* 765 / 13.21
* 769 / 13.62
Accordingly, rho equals 0.05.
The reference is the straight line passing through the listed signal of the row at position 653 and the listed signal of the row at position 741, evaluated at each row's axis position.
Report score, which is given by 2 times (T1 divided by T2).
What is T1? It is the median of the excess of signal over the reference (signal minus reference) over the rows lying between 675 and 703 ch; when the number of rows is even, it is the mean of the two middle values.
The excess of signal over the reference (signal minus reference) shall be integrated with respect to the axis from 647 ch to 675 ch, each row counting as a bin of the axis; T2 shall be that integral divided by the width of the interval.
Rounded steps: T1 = 0.45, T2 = 0.4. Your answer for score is 2.3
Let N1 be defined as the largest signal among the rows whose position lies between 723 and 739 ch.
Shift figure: 12.61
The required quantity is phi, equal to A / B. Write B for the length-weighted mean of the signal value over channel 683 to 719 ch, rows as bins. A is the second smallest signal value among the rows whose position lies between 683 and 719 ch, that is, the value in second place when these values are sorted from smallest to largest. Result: 0.971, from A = 12.38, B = 12.7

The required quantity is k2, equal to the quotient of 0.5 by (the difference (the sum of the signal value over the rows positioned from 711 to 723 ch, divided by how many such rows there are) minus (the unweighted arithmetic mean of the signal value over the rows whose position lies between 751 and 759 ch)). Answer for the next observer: -2.10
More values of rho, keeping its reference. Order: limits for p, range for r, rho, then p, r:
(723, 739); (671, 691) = -0.18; -0.49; -0.18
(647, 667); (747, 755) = 0.09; -0.89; 0.09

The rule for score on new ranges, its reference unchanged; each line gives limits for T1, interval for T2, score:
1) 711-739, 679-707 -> -1.3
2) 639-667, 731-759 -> -1.3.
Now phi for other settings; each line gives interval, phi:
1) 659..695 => 0.971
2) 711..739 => 0.967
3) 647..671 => 0.973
